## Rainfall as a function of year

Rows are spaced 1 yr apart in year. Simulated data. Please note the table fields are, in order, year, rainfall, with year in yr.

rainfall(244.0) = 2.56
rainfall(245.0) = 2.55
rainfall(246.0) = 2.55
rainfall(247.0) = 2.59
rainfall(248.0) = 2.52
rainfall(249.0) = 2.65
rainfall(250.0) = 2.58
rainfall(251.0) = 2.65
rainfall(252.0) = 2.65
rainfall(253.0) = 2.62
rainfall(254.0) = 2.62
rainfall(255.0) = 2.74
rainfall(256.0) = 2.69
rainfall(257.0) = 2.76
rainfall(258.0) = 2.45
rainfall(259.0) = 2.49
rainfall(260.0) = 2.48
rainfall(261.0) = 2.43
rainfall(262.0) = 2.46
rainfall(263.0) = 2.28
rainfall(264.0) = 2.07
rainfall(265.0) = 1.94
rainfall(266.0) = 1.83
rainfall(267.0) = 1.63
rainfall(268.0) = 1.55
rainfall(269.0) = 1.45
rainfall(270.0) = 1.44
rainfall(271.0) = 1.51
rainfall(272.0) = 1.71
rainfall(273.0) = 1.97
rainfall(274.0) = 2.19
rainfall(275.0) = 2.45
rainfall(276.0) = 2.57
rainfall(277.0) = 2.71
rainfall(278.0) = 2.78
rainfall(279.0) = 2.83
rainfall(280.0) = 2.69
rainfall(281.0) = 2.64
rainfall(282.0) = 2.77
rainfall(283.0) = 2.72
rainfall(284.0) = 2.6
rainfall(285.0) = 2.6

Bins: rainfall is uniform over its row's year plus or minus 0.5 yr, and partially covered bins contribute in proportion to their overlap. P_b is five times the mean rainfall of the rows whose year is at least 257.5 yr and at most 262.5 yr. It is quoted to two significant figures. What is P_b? 12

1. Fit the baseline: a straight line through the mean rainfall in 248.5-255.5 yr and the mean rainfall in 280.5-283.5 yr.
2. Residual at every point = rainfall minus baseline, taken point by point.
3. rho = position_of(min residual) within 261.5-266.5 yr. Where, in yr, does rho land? 266.0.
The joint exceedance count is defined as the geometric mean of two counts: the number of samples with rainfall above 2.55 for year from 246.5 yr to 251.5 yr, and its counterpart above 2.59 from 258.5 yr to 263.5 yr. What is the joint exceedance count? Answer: 0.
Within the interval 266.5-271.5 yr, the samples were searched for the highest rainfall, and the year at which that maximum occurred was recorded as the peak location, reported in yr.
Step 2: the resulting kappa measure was 267.0 yr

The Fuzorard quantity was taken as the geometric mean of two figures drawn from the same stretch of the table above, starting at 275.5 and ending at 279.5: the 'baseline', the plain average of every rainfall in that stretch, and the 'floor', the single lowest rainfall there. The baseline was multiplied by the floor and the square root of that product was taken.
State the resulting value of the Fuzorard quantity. 2.6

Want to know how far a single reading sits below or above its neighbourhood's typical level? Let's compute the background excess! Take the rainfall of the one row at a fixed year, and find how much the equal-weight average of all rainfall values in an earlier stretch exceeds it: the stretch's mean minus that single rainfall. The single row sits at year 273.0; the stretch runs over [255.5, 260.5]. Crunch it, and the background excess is 0.6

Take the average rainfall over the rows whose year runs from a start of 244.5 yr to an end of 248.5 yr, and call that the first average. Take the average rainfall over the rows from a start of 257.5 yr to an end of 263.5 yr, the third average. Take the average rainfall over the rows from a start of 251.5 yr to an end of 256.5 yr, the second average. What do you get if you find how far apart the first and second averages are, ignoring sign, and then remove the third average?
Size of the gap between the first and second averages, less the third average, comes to -2.3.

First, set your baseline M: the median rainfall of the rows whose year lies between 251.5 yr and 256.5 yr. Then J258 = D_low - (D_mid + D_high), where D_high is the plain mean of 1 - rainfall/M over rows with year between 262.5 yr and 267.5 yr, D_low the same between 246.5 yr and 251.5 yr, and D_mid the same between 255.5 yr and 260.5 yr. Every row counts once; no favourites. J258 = -0.27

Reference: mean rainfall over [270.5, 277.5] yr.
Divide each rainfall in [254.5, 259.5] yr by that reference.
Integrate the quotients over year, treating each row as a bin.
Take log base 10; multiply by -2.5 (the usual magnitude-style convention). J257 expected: -2.0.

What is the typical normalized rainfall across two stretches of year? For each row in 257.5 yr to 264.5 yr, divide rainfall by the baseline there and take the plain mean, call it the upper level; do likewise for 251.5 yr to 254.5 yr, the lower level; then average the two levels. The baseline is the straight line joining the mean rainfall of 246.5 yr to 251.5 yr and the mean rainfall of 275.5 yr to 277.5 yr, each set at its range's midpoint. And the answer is 0.96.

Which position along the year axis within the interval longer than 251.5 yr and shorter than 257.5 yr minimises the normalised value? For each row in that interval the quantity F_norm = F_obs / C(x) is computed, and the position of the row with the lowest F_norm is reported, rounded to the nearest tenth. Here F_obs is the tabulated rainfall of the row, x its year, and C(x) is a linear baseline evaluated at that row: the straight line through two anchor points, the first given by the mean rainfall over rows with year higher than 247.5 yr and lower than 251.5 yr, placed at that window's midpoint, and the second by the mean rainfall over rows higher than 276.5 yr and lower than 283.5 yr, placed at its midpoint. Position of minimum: 254.0 yr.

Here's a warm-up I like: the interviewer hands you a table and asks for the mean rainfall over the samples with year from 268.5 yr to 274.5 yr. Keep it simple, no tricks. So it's 1.71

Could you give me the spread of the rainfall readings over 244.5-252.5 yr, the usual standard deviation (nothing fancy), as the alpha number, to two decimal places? 0.05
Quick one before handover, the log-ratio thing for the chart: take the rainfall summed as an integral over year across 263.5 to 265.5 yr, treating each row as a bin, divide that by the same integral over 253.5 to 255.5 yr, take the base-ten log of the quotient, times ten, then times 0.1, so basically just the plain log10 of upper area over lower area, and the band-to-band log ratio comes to -0.13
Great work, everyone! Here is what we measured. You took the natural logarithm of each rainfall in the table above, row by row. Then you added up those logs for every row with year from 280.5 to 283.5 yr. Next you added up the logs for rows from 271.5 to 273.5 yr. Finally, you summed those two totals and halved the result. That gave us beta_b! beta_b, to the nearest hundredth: 2.10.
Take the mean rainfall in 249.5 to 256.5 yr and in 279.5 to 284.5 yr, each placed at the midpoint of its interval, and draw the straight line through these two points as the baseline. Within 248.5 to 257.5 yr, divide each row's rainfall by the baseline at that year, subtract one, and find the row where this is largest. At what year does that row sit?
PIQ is 257.0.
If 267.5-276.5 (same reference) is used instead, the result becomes 276.0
